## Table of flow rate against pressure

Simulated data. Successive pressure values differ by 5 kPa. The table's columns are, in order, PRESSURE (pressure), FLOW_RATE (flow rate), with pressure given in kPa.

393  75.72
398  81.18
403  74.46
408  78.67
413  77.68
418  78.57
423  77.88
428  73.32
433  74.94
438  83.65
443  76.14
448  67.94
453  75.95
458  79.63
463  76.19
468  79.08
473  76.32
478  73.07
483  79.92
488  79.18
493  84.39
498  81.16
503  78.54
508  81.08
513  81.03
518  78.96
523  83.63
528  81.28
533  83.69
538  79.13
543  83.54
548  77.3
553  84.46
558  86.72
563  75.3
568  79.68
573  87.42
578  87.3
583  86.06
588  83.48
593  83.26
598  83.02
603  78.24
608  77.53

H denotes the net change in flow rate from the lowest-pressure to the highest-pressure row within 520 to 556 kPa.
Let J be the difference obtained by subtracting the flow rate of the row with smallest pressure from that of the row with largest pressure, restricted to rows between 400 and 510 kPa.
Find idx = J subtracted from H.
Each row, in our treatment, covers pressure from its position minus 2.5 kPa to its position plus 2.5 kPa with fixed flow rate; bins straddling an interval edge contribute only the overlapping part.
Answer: -5.8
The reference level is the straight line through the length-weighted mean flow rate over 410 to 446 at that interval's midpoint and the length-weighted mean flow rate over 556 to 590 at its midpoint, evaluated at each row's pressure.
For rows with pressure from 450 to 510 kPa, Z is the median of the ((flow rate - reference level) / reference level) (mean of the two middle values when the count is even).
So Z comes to -0.0049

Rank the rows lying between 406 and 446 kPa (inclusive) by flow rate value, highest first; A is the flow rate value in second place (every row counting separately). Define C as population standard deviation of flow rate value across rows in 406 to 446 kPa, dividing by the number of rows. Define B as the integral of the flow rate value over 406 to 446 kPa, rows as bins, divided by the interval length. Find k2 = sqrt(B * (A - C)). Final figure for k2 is 76.6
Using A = 78.67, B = 77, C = 2.9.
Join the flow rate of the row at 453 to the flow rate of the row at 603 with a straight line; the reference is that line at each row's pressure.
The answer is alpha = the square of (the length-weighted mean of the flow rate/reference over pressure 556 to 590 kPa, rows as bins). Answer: 1.16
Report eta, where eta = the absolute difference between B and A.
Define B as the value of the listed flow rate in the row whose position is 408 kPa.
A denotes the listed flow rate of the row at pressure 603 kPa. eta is 0.4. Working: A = 78.24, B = 78.67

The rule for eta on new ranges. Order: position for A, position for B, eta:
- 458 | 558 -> 7.1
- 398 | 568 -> 1.5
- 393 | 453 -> 0.2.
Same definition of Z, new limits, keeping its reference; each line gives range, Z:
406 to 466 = -0.0070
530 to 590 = 0.0172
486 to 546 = 0.0014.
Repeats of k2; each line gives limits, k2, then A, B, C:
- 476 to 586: 82.5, 87.3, 82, 3.7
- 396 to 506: 78.8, 83.65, 78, 3.6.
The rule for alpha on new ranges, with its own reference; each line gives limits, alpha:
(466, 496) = 1.06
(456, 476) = 1.04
